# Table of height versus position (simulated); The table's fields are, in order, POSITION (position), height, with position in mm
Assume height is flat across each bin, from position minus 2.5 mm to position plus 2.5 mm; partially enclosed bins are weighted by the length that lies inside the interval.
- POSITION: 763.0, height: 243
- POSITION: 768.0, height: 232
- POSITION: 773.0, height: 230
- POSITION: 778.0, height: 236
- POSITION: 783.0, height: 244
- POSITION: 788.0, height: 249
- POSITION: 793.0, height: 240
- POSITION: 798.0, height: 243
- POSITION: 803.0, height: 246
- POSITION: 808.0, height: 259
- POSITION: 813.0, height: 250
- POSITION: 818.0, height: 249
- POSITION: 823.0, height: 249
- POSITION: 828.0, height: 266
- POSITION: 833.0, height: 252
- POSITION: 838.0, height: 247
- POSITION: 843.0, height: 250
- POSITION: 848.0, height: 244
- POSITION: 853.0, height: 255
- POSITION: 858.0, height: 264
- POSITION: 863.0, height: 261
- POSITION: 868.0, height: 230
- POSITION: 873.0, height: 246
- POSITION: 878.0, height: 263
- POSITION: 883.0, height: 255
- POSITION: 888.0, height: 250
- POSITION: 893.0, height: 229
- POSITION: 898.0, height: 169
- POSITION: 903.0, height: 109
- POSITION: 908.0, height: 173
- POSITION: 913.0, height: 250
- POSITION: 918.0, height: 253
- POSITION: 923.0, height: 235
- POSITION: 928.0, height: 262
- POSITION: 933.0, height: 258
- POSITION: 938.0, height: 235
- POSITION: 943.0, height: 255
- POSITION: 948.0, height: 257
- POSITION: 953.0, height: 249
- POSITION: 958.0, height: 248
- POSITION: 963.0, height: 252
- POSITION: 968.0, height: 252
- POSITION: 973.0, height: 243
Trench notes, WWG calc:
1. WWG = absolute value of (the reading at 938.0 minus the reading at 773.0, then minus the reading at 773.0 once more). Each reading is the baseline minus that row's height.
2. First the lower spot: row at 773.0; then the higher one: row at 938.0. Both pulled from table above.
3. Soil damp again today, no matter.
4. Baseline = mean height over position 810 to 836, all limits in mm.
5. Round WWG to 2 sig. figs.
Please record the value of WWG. 28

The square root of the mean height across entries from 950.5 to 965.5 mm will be 15.8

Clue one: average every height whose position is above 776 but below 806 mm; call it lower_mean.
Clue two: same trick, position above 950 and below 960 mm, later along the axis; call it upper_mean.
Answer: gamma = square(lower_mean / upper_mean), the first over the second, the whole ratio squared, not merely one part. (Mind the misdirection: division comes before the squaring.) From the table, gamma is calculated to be 0.96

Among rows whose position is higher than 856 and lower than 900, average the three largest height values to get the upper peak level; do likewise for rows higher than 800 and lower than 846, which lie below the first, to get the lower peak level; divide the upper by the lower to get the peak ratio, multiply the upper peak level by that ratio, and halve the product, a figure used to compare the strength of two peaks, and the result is 133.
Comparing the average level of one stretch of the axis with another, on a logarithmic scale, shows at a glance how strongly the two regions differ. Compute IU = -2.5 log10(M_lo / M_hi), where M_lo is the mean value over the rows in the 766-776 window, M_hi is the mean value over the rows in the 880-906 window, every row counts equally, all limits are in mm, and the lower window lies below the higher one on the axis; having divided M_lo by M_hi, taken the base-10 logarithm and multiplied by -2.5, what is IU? -0.14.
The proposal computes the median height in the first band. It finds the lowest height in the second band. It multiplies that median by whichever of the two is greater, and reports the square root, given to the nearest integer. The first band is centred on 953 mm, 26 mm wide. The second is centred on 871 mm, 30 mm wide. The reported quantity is 252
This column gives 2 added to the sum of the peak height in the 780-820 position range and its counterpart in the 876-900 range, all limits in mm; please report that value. 524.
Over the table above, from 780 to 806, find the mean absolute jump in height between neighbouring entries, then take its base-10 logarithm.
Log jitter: 0.70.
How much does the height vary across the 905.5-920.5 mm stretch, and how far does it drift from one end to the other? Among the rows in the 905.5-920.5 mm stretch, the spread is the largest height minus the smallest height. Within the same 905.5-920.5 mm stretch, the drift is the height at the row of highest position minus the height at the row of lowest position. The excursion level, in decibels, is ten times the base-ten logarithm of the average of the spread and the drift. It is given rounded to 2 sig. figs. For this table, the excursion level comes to 19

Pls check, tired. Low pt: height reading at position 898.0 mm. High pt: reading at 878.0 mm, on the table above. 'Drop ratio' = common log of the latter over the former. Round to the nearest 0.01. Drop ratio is 0.19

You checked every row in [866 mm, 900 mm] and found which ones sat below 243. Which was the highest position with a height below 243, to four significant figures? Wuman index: 898.0 mm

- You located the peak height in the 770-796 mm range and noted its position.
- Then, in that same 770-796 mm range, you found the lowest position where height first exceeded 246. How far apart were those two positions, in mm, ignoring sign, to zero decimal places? 0 mm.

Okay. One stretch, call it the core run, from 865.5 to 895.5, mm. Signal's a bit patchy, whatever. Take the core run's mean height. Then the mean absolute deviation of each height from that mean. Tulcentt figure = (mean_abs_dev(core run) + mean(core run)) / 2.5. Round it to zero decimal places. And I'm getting 102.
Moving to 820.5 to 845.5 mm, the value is 103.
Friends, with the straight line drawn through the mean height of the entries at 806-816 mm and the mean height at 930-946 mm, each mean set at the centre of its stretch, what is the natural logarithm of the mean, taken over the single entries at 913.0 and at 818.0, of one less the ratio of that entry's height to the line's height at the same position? -5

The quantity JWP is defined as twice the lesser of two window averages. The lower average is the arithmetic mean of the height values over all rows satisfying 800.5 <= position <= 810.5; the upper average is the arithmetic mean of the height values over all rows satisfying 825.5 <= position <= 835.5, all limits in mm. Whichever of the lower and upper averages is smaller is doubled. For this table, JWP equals 505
